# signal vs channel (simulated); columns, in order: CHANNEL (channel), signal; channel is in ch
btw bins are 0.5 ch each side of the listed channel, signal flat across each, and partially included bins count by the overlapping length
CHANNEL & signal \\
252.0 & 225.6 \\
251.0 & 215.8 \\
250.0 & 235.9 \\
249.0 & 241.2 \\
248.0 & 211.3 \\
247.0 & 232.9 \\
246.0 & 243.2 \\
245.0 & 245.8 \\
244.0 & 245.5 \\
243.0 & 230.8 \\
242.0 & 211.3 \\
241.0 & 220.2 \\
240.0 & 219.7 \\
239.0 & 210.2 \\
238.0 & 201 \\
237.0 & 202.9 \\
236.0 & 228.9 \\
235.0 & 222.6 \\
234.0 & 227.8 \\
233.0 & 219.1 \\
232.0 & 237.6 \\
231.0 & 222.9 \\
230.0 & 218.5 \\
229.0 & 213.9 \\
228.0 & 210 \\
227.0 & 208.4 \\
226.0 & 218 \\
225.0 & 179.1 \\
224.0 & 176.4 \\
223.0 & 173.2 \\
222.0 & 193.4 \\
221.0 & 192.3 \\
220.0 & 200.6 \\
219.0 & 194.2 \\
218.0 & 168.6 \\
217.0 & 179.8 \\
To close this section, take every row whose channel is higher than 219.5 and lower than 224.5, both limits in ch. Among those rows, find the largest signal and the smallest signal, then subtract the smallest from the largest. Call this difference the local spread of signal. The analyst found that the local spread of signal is 27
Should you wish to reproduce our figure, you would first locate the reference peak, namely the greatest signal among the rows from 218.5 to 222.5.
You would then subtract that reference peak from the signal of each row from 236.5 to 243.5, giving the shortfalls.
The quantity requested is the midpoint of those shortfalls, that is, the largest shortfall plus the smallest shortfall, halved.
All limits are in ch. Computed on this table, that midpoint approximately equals 15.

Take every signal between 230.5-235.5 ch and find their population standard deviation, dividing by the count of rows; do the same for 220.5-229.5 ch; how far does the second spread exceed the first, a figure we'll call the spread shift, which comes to 10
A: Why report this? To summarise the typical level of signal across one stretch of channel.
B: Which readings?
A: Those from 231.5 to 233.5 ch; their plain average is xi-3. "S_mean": 228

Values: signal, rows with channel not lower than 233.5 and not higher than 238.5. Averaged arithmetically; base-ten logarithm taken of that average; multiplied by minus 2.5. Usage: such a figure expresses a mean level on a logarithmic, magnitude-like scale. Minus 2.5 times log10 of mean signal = -5.84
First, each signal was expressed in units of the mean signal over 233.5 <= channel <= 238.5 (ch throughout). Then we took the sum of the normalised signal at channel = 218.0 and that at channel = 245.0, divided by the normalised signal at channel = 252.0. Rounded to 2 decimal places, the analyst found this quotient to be 1.84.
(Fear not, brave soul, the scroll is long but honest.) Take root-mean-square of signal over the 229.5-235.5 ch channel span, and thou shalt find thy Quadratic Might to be 225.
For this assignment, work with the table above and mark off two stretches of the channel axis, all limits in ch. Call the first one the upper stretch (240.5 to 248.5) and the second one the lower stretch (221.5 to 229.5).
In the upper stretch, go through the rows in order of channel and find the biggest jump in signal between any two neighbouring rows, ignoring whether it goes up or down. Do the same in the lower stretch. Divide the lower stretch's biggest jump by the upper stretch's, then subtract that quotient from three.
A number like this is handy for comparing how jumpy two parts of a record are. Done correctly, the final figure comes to 1.20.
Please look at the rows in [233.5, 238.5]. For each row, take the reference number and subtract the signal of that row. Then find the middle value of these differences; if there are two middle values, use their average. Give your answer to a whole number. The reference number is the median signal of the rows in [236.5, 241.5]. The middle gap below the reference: -12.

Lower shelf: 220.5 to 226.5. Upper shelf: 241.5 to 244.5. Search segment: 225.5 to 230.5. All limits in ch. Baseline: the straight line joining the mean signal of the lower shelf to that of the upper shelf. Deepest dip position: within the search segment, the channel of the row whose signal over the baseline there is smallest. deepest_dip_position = 228.0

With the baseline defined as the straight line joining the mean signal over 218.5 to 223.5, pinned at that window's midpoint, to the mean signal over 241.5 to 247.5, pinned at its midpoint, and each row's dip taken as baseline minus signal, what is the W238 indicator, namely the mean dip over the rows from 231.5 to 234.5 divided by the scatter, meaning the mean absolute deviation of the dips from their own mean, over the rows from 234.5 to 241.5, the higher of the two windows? -1.6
